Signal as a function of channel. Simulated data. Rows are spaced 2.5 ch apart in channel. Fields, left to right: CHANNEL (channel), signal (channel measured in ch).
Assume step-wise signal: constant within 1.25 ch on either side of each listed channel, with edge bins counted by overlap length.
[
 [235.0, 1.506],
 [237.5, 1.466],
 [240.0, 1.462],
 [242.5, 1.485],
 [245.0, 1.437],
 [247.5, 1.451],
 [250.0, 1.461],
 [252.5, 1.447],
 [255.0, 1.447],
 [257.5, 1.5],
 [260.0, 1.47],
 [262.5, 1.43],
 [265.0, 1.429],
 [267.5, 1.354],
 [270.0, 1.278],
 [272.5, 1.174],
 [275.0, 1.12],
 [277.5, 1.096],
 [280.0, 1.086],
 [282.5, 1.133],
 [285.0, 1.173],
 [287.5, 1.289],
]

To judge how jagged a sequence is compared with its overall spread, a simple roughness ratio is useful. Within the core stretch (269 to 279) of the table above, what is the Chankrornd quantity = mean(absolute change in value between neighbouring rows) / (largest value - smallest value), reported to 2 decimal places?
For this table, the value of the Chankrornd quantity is 0.33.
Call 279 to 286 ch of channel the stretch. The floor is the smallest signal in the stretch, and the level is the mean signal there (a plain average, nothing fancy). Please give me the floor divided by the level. 0.96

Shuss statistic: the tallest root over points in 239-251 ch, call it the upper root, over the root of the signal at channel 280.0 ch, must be 1.17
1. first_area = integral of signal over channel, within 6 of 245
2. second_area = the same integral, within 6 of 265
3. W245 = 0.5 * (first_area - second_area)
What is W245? 0.4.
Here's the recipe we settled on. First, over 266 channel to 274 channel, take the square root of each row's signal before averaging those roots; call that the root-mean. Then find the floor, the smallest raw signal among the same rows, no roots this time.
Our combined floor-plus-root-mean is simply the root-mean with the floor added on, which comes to 2.30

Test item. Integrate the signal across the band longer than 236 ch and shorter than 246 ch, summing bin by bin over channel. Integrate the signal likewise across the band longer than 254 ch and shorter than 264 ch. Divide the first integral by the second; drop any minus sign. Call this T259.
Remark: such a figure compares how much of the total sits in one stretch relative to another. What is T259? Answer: 1.00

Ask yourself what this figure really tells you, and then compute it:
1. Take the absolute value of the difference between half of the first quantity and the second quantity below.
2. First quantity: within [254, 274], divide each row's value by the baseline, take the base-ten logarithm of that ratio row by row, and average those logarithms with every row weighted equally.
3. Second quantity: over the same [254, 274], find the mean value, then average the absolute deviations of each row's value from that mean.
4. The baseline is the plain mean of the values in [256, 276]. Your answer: 0.08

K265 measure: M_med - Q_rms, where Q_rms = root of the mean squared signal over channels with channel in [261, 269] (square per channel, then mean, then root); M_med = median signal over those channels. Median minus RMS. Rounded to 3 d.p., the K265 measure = 0.024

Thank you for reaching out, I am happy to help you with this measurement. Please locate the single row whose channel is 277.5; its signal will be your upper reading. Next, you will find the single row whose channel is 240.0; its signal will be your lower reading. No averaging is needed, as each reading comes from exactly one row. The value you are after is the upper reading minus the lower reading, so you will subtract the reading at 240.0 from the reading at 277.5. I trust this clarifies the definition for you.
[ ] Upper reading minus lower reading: -0.37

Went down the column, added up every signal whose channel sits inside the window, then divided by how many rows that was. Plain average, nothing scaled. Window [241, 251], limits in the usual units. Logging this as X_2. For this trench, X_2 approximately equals 1.46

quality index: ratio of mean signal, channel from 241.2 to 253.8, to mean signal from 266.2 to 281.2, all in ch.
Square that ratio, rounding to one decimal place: 1.5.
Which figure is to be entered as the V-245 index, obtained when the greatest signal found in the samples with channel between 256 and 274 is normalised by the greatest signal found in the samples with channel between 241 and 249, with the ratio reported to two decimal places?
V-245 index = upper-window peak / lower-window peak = 1.01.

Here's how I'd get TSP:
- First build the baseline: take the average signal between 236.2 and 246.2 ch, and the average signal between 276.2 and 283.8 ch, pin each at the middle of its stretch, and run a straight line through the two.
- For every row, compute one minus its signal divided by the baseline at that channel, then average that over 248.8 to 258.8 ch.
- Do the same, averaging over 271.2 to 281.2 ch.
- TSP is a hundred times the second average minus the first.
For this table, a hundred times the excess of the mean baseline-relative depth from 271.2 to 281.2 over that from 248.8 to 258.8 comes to 11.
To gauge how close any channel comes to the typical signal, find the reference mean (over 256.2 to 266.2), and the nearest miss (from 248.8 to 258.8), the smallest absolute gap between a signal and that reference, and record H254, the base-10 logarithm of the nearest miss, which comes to -2.4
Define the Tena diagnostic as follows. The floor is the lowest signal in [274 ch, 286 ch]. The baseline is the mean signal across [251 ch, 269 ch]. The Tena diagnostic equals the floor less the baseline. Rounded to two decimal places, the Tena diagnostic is -0.35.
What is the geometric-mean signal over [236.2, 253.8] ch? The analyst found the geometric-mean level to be 1.46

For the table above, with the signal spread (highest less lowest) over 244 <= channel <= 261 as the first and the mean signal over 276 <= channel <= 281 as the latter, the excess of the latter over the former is 1.03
